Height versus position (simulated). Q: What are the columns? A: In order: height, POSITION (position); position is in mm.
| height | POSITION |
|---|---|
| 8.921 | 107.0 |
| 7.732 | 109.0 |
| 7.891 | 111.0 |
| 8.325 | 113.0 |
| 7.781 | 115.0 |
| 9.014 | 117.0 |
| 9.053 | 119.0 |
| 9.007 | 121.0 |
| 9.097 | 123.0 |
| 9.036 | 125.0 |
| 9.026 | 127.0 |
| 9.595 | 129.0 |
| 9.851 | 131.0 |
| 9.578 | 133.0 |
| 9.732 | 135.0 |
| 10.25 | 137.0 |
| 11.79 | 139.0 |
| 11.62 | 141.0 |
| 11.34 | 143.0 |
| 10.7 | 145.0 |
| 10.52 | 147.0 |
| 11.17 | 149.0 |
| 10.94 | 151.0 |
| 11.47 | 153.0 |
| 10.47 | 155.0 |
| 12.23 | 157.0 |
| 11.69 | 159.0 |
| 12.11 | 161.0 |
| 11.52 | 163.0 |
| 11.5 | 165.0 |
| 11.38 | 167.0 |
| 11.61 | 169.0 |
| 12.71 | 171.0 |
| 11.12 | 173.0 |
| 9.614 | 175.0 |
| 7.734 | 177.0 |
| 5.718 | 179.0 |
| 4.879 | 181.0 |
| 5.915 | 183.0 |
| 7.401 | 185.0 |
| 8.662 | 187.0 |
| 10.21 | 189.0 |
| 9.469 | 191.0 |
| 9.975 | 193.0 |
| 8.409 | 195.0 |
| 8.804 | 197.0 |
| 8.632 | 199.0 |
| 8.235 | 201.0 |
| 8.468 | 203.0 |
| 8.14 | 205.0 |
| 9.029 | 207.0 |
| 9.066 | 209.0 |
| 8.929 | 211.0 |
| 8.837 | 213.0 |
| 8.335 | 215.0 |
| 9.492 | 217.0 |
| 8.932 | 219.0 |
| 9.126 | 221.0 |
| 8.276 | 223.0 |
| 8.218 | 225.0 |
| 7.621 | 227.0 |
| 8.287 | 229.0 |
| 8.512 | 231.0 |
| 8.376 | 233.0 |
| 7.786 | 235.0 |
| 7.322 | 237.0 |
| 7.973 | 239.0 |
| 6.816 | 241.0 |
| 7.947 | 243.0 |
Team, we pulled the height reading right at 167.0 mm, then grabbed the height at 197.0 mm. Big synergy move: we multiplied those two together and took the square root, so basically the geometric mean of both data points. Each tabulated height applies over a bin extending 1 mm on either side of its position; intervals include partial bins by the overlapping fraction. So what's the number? 10.0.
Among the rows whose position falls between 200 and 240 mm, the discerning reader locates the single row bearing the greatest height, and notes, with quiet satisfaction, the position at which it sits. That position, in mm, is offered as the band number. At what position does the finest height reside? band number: 217.0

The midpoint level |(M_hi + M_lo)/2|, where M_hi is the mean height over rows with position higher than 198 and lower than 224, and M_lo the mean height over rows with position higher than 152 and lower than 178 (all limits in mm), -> 9.9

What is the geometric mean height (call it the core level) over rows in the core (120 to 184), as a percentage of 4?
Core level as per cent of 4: 248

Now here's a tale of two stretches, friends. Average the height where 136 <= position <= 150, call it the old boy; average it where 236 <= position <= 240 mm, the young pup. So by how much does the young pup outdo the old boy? -3.4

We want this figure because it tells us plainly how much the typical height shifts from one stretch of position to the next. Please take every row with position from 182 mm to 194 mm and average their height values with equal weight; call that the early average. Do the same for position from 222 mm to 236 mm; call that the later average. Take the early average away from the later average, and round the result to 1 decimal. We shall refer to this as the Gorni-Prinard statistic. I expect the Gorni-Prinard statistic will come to -0.5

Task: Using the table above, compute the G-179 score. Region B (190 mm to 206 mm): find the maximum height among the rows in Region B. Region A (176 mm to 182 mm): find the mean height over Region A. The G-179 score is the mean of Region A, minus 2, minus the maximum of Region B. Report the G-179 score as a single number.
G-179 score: -6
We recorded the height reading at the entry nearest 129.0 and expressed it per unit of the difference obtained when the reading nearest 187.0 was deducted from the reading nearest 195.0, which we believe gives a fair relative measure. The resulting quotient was -38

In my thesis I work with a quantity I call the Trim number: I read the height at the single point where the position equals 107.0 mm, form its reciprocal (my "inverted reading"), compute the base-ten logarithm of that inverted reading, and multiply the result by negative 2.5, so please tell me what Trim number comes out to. 2.4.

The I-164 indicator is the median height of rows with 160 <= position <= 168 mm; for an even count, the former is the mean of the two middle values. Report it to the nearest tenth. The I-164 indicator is 11.5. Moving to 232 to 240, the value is 7.9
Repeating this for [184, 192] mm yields 9.1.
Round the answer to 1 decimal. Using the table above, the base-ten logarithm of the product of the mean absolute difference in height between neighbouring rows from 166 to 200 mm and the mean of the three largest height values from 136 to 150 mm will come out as 1.1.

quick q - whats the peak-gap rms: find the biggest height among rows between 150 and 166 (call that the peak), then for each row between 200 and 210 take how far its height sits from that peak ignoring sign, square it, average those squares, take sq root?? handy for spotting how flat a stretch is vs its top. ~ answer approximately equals 3.7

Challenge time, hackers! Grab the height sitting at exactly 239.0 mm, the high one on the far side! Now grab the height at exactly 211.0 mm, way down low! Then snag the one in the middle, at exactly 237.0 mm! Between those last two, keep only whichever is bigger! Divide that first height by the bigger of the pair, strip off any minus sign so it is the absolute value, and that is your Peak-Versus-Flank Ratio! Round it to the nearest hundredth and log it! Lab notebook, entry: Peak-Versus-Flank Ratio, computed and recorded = 0.89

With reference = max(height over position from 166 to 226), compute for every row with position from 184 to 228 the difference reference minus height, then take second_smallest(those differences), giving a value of 2.7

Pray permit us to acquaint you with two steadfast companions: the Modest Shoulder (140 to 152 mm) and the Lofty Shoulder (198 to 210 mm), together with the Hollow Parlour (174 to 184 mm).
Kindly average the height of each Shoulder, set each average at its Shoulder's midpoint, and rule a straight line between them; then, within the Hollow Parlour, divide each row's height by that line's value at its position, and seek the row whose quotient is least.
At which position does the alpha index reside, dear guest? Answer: 181.0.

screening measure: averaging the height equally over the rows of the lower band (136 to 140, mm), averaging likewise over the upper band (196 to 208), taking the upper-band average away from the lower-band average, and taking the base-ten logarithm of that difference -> 0.39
